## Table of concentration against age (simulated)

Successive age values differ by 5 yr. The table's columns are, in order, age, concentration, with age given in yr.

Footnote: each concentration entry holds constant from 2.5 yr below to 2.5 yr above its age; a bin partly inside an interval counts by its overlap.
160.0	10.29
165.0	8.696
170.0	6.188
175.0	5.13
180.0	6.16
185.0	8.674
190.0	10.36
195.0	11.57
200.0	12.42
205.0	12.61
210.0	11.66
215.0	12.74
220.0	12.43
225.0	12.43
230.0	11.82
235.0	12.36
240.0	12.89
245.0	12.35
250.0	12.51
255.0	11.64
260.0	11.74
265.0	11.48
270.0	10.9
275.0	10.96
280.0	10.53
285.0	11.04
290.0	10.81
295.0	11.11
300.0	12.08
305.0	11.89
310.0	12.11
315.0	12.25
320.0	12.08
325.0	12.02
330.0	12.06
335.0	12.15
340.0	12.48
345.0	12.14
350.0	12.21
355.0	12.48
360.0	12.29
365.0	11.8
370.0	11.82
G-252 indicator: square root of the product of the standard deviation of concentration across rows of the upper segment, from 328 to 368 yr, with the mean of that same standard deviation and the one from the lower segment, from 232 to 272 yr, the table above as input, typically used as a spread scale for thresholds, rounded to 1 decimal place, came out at 0.3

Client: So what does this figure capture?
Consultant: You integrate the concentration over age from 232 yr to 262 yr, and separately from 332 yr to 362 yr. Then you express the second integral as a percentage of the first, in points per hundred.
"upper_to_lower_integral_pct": 100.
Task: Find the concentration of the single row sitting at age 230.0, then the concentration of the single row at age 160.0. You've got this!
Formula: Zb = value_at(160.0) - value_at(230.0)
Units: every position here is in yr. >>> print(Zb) -1.5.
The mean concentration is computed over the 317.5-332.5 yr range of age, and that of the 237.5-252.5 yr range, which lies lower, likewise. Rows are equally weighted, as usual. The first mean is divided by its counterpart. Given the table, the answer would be 0.96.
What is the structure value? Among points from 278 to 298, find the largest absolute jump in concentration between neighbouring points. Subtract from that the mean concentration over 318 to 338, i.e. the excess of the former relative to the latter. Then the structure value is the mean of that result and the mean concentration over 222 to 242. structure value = 0.4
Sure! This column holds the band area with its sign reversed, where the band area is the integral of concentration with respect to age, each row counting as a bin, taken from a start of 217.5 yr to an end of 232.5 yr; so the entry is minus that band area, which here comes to -183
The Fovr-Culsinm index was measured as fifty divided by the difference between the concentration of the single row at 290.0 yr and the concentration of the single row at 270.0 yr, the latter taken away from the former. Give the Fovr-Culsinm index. -556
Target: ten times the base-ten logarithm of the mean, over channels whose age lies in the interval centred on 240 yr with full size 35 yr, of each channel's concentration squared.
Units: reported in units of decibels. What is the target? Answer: 21.8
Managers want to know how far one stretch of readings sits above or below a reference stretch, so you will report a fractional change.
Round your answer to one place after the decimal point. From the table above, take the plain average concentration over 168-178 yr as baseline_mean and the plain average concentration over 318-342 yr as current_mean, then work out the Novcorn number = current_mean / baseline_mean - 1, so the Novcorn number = 1.1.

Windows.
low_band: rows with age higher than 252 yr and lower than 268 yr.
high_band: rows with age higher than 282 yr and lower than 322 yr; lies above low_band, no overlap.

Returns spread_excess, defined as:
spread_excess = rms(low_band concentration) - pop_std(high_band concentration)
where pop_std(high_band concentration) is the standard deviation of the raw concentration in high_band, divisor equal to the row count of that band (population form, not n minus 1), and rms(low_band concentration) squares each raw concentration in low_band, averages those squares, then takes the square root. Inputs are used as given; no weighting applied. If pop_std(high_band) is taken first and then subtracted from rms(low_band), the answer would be 11.1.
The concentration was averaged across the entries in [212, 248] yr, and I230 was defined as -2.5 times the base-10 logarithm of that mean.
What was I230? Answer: -2.74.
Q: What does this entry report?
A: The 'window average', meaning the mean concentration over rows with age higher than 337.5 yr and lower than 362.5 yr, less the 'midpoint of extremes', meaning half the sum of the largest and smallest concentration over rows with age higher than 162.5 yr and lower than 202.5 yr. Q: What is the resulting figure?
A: 3.5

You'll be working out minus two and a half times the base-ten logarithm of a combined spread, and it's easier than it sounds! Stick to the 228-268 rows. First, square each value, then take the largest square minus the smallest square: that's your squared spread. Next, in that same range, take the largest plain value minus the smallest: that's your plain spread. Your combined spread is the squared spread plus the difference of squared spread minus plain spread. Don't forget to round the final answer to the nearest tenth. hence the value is -4.6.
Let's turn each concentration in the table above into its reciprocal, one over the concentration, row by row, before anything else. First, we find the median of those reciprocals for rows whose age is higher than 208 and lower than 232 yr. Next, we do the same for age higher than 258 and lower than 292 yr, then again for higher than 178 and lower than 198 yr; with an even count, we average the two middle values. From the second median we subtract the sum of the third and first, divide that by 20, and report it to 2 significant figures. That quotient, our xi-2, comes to -0.0048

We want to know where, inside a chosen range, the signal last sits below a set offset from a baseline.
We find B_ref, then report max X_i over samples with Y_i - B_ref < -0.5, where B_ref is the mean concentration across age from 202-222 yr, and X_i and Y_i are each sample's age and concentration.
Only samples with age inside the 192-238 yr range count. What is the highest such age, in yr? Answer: 230.0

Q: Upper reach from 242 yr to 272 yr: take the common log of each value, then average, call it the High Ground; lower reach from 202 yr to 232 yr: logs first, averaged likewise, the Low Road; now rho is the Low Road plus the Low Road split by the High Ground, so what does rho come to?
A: 2.11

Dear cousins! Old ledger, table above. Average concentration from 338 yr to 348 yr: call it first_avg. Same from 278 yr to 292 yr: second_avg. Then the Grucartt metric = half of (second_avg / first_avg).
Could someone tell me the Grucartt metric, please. 0.44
